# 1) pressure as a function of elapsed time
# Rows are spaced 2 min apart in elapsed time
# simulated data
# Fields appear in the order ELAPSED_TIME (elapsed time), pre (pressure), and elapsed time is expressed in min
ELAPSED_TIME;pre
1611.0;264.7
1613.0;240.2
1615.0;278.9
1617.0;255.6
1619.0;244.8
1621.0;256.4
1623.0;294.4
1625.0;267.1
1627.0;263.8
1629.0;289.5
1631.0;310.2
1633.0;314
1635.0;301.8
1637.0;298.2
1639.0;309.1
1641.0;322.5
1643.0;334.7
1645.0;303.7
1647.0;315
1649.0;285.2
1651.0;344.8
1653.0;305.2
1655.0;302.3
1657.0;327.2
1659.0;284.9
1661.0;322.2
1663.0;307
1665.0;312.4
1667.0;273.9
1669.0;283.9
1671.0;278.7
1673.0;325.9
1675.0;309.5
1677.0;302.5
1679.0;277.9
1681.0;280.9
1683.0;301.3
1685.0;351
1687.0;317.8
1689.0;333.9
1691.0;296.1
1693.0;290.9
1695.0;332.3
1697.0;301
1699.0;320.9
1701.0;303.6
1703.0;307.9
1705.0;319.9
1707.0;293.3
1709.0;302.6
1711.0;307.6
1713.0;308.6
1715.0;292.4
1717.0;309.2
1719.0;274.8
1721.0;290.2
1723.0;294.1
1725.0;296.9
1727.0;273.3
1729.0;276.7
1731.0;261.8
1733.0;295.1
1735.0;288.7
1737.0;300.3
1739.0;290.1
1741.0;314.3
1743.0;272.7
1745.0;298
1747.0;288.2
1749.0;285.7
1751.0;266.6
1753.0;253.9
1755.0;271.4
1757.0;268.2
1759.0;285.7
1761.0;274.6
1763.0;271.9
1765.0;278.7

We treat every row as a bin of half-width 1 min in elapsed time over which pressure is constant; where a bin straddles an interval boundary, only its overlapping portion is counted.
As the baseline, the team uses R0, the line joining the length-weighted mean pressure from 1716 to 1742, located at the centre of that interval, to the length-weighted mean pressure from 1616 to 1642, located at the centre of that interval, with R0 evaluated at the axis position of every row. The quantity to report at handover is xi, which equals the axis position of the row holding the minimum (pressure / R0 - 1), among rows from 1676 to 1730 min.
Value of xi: 1727.0 min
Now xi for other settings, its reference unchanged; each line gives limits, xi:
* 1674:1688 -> 1679.0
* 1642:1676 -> 1667.0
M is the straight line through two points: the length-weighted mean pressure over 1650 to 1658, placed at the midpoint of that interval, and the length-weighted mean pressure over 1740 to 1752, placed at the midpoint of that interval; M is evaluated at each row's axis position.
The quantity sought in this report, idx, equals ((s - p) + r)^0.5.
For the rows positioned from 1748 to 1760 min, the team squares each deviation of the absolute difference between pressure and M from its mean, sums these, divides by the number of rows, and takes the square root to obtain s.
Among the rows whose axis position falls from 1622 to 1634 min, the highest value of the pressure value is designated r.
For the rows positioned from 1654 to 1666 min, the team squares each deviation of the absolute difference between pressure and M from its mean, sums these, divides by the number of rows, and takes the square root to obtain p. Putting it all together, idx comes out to 17.7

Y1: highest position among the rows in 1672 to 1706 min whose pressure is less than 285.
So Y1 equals 1681.0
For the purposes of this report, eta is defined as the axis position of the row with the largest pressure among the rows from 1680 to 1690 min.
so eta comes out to 1685.0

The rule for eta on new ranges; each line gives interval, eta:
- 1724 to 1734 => 1725.0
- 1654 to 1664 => 1657.0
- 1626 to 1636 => 1633.0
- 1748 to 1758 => 1749.0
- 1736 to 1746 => 1741.0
